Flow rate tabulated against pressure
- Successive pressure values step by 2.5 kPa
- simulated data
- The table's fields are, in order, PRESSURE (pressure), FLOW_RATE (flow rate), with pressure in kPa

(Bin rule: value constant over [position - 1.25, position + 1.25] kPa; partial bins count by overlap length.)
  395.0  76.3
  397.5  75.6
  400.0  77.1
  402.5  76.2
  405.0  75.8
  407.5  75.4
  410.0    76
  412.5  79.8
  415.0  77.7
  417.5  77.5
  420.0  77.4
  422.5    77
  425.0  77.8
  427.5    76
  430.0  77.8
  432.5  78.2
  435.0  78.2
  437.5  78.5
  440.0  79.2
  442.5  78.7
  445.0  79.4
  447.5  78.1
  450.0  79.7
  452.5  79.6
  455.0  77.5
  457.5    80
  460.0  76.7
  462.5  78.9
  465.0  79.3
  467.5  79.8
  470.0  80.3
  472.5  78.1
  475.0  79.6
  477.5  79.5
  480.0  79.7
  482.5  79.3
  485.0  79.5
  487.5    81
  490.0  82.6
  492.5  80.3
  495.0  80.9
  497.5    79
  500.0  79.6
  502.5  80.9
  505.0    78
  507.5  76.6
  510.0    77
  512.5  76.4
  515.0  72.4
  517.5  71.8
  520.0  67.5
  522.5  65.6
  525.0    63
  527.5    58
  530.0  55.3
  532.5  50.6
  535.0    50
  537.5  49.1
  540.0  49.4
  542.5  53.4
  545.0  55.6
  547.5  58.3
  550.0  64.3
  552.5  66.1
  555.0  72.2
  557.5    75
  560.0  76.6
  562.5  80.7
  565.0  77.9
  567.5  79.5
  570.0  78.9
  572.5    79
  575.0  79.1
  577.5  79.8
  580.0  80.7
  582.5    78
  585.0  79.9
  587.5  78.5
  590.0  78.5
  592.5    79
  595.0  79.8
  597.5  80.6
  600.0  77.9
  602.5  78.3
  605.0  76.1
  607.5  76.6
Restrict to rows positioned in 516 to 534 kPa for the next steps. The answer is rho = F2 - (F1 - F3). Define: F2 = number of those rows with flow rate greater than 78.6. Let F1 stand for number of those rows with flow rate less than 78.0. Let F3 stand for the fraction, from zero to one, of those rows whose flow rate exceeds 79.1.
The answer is -7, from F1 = 7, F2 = 0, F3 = 0.0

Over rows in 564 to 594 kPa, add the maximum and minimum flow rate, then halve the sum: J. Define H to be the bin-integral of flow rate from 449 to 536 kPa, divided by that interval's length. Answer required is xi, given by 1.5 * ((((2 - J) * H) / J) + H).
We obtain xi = 2.83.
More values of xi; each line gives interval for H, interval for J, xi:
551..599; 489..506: 2.91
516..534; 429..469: 2.36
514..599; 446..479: 2.66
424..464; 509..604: 3.62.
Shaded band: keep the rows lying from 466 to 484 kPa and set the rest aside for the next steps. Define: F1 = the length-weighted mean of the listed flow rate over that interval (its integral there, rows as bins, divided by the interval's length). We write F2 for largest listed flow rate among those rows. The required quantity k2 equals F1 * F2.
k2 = 6381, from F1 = 79.5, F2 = 80.3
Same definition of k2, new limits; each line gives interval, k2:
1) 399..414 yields 6123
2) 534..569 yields 5251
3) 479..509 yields 6588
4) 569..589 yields 6394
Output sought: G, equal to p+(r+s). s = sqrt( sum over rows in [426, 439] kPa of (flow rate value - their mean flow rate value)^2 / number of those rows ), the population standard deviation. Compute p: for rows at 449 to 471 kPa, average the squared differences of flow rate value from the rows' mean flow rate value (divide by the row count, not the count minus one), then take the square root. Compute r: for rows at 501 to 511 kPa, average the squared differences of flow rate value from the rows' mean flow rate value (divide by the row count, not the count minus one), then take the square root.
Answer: 3.7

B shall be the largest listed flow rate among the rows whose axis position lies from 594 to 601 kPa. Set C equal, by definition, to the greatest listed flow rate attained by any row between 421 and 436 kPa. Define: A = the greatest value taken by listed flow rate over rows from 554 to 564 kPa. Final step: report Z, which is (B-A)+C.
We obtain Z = 78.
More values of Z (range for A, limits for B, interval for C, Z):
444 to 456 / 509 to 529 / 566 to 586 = 78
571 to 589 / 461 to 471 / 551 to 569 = 80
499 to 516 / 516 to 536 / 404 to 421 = 71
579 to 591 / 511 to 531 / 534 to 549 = 54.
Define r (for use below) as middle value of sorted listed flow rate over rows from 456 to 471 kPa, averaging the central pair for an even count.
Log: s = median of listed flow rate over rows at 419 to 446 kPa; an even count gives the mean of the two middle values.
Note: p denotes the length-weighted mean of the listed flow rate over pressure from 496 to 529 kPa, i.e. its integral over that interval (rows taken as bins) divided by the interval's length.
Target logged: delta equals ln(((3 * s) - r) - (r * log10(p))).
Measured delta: 1.9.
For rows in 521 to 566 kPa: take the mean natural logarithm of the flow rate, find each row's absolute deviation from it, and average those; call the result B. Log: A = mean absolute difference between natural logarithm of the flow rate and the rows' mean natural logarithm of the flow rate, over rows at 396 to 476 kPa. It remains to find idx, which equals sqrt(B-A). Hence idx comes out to 0.359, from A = 0.015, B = 0.14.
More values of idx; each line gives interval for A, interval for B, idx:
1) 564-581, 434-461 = 0.049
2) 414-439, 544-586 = 0.293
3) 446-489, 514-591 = 0.374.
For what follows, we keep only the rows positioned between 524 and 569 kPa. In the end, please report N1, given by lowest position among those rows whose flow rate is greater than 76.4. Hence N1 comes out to 560.0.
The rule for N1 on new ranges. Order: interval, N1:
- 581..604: 582.5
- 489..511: 490.0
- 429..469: 430.0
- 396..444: 400.0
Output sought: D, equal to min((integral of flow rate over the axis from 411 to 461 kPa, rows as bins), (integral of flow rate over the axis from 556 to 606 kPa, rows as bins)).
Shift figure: 3912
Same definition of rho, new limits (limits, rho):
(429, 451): 3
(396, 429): -11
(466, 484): 7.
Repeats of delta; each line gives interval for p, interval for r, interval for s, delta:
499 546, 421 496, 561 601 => 2.7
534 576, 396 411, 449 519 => 3.2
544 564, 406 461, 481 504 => 3.0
